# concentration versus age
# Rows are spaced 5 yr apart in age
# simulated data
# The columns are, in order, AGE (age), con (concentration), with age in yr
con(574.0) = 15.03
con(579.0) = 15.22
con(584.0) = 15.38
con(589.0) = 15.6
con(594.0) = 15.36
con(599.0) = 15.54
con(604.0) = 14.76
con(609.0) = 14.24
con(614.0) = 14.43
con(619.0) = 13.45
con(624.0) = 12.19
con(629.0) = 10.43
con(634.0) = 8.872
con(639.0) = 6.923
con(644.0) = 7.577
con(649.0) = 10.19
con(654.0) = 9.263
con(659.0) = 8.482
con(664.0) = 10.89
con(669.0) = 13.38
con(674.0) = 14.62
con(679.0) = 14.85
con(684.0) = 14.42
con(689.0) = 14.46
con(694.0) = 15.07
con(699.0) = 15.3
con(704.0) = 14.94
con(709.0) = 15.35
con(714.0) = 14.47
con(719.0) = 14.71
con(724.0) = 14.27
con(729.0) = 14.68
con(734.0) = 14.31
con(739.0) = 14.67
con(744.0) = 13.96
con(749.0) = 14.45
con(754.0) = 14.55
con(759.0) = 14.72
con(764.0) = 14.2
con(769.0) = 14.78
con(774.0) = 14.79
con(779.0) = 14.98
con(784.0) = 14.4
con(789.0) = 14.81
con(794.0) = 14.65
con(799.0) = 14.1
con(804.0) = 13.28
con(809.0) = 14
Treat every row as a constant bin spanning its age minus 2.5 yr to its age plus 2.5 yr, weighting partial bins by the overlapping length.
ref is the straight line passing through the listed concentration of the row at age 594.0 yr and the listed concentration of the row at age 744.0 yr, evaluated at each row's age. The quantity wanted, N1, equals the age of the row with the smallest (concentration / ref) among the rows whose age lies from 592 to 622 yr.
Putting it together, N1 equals 619.0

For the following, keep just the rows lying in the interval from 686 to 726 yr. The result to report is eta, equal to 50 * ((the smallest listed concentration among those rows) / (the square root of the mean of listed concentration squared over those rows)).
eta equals 48.1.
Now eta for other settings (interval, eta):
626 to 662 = 38.9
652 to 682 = 34.8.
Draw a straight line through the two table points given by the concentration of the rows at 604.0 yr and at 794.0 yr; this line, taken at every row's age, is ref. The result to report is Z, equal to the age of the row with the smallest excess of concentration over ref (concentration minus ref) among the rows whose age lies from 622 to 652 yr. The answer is 639.0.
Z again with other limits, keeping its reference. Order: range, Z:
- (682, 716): 684.0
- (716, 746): 744.0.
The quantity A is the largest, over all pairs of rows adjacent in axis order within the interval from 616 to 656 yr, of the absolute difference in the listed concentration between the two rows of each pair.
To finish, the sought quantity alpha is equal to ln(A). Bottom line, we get 1.0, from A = 2.6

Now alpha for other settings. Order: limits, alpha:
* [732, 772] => -0.3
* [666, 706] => 0.2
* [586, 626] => 0.2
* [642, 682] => 1.0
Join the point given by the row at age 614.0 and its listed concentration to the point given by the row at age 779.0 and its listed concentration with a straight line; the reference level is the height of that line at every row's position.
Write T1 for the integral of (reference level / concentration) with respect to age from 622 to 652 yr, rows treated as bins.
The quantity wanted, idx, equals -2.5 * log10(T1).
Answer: -4.21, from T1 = 48.4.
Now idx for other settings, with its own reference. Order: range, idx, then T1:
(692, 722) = -3.68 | 29.6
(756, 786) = -3.72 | 30.6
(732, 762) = -3.73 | 30.9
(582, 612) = -3.64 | 28.5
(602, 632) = -3.81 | 33.5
